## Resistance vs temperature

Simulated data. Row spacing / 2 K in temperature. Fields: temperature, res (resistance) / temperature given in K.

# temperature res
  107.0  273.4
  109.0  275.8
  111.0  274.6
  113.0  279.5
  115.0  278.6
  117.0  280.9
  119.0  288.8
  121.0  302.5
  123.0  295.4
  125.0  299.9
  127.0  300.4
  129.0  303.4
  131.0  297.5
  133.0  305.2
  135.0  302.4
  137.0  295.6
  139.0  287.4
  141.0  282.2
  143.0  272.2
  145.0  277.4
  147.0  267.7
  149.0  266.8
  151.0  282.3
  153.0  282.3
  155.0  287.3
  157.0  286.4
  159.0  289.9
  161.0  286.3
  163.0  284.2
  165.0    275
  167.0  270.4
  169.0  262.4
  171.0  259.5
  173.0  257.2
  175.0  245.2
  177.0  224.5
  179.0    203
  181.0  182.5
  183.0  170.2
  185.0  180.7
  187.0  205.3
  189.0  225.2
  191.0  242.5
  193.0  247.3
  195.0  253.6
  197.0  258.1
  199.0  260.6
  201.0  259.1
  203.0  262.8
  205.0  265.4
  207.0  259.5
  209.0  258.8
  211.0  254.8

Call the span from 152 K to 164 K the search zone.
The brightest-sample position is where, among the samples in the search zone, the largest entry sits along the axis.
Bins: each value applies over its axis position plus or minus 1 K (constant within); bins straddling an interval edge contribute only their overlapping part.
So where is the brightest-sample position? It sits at 159.0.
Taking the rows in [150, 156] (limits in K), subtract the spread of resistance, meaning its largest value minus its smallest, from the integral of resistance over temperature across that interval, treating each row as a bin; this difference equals 1699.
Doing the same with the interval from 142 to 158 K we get 4424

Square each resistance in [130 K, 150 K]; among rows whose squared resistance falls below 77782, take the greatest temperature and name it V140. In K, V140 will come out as 149.0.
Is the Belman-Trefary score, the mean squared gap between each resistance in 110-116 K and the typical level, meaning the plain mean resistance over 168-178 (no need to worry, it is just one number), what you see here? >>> 778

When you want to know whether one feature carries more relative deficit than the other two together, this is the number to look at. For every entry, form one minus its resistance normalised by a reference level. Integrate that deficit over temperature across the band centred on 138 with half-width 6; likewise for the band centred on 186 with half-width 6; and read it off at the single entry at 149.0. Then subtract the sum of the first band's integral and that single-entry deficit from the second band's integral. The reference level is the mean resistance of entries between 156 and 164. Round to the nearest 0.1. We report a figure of 3.7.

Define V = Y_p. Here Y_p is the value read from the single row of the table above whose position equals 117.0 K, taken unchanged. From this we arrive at 280.9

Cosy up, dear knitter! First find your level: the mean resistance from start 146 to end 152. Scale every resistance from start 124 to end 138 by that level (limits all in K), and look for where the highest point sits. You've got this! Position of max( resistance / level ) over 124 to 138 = 133.0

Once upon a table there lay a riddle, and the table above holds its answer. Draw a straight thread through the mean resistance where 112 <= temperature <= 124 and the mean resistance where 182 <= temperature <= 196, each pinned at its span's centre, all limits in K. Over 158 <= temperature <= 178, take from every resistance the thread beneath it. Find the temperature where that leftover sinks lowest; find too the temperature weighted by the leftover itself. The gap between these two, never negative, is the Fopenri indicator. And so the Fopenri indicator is 11.7 K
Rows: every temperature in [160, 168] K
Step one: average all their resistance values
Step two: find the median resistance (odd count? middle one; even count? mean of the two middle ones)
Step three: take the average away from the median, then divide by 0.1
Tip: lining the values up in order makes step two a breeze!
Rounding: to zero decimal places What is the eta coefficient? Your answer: 6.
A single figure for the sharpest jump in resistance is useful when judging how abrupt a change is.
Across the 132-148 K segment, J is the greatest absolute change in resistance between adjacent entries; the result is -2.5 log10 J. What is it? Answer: -2.5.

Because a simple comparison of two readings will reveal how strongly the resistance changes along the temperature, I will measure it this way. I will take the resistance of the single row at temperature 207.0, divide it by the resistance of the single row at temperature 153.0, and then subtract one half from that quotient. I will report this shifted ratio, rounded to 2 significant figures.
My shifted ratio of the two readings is 0.42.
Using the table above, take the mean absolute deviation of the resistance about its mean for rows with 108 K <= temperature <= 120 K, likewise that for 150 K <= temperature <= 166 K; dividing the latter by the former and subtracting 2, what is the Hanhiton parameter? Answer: -1.0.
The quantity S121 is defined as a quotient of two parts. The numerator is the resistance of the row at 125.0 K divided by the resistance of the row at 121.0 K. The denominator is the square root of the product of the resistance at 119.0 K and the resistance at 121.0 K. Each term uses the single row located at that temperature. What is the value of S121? 0.0034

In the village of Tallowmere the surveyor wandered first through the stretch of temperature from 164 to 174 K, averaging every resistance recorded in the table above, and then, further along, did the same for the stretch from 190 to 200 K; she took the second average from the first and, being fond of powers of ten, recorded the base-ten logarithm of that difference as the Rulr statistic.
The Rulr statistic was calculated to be 1.10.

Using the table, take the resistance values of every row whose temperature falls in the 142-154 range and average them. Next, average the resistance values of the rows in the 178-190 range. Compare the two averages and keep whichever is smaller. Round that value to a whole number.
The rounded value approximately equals 194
